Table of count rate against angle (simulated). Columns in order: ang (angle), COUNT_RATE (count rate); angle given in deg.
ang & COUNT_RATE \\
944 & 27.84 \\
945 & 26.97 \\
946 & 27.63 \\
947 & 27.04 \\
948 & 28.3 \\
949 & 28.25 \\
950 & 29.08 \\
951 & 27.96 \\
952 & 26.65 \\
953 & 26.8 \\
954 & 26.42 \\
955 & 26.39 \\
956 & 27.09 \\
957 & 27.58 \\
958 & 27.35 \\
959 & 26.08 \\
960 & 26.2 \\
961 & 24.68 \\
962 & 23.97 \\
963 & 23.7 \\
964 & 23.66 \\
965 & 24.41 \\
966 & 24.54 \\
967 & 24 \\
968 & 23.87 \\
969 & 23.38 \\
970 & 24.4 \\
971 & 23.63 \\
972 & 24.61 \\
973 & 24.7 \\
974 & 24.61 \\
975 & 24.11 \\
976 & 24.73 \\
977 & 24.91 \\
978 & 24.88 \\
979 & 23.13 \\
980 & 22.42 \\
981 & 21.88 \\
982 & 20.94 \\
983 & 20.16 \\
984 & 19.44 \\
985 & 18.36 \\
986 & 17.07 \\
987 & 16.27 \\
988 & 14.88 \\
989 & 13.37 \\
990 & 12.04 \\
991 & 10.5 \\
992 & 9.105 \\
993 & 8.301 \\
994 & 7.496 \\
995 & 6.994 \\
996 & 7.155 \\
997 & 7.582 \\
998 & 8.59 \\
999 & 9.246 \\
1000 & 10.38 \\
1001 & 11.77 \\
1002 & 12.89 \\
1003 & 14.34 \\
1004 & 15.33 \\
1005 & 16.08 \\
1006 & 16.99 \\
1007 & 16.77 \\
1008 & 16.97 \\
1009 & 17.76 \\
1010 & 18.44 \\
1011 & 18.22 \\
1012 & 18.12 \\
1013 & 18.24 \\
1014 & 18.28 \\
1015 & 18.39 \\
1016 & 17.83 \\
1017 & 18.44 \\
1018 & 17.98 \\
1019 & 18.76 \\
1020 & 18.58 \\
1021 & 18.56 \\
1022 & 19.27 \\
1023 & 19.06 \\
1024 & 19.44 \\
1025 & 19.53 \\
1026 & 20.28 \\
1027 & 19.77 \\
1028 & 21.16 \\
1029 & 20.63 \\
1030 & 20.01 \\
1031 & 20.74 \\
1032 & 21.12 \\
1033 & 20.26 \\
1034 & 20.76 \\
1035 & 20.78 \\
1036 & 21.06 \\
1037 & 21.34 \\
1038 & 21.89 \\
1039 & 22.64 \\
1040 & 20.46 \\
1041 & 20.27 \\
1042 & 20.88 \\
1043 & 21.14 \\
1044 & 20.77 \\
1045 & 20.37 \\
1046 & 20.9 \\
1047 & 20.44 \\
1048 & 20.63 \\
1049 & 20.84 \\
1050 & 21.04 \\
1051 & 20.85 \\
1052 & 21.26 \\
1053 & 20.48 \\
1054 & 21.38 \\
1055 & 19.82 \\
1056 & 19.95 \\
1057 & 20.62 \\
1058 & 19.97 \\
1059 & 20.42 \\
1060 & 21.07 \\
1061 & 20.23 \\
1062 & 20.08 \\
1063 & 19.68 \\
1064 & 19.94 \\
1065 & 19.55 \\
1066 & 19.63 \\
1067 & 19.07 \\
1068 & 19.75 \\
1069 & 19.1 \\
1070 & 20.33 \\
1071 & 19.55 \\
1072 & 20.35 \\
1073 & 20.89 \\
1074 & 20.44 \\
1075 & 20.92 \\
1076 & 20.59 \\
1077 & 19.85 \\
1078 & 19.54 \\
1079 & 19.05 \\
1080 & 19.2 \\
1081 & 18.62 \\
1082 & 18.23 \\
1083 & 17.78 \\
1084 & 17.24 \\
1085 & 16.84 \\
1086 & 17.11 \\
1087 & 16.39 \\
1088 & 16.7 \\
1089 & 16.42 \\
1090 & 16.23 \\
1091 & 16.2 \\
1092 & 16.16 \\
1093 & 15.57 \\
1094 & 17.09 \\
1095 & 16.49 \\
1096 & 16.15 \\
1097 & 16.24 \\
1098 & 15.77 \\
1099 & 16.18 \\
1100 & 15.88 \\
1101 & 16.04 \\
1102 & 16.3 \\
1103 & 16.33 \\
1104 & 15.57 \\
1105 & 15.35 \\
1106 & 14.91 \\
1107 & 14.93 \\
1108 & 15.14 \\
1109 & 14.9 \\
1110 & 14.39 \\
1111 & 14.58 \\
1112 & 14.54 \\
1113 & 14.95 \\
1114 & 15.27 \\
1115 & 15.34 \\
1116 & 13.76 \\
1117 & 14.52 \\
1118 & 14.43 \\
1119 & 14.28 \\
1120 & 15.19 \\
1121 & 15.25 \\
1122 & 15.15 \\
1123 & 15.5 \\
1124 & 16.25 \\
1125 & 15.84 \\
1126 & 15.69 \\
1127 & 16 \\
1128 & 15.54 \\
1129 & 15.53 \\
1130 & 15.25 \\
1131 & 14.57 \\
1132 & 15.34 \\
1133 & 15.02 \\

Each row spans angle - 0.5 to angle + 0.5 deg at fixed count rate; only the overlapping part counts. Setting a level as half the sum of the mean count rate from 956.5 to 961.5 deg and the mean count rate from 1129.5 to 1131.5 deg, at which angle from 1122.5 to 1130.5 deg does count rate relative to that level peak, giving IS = 1124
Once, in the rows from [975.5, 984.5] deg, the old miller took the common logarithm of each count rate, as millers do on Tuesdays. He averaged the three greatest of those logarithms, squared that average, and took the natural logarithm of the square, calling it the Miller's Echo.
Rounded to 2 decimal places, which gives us 0.67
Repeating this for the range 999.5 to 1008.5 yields 0.41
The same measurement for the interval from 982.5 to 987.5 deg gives 0.50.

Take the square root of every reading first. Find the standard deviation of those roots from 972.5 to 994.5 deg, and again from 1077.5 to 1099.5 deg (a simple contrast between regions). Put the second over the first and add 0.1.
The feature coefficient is 0.29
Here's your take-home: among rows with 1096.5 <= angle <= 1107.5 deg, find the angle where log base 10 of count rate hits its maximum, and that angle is 1103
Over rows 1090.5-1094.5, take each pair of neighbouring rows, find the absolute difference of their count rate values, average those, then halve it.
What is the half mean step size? 0.36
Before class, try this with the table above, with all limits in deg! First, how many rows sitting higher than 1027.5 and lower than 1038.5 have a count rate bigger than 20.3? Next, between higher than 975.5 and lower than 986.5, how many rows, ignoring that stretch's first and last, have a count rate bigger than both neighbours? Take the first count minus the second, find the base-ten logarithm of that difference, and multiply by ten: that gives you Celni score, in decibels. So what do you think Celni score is 9.0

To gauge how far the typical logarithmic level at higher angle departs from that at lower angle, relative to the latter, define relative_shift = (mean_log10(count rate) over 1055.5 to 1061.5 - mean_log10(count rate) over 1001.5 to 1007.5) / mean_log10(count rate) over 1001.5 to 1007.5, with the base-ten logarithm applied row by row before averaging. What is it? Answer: 0.10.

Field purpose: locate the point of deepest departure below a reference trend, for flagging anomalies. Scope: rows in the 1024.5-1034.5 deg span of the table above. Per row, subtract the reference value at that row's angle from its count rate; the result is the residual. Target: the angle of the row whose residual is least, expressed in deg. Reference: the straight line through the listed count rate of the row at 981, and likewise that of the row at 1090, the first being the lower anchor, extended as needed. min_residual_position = 1025 deg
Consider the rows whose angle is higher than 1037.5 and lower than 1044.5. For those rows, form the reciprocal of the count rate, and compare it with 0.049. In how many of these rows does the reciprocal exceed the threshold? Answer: 1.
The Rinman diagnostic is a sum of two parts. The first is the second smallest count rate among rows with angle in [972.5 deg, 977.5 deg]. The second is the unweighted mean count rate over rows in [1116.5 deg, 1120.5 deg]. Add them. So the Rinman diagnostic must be 39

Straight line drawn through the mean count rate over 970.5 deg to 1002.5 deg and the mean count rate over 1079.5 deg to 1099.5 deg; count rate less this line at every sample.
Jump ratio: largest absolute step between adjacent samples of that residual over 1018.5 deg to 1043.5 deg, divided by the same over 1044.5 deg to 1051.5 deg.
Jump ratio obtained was 4.1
